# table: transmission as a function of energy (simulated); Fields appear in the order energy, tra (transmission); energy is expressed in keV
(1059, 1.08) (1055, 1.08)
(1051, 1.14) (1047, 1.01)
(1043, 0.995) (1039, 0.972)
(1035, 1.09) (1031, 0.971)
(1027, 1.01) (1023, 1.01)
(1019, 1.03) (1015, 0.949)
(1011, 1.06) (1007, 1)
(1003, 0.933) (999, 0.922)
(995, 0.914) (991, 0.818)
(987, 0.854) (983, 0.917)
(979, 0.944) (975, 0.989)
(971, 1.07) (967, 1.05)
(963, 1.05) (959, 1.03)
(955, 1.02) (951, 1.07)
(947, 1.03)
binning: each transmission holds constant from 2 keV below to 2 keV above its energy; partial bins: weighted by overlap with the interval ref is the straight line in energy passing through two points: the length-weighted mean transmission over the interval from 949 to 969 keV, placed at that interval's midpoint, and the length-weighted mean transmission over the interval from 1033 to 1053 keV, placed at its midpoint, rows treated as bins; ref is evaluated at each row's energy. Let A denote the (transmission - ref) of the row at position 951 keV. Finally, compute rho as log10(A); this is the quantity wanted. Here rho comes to -1.59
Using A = 0.026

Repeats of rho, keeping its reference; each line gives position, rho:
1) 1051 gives -1.01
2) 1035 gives -1.32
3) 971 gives -1.58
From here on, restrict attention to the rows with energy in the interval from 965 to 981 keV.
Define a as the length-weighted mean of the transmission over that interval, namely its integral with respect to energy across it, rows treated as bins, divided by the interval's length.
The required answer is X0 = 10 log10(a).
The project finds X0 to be 0.06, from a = 1.01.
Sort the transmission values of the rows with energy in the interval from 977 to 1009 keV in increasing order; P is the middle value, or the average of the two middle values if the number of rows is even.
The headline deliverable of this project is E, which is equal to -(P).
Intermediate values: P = 0.92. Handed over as -0.92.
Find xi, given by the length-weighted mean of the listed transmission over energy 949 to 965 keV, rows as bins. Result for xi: 1.04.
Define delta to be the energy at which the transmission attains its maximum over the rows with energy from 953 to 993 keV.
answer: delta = 971 keV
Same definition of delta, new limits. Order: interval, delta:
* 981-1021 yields 1011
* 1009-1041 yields 1035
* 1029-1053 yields 1051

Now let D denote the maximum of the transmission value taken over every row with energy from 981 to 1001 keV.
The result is 0.922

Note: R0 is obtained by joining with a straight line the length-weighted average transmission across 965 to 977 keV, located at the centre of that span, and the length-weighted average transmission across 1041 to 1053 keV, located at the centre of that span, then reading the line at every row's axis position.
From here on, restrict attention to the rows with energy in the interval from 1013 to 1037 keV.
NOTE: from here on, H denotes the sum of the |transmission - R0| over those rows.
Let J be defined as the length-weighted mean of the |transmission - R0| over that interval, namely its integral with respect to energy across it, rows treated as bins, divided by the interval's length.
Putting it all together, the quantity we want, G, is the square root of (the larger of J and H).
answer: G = 0.54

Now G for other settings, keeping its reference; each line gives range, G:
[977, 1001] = 0.93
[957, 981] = 0.46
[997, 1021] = 0.63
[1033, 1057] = 0.58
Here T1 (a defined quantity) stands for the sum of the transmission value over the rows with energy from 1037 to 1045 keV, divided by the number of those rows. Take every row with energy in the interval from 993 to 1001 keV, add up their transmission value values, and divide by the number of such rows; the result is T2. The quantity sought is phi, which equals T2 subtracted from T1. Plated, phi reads 0.07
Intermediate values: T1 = 0.98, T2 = 0.92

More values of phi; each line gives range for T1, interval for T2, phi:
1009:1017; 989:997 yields 0.14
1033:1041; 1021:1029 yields 0.02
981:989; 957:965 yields -0.15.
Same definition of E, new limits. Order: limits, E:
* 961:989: -0.99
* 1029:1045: -0.98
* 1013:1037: -1.01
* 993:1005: -0.92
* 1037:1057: -1.01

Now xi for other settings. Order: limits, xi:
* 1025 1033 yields 0.99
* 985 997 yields 0.86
